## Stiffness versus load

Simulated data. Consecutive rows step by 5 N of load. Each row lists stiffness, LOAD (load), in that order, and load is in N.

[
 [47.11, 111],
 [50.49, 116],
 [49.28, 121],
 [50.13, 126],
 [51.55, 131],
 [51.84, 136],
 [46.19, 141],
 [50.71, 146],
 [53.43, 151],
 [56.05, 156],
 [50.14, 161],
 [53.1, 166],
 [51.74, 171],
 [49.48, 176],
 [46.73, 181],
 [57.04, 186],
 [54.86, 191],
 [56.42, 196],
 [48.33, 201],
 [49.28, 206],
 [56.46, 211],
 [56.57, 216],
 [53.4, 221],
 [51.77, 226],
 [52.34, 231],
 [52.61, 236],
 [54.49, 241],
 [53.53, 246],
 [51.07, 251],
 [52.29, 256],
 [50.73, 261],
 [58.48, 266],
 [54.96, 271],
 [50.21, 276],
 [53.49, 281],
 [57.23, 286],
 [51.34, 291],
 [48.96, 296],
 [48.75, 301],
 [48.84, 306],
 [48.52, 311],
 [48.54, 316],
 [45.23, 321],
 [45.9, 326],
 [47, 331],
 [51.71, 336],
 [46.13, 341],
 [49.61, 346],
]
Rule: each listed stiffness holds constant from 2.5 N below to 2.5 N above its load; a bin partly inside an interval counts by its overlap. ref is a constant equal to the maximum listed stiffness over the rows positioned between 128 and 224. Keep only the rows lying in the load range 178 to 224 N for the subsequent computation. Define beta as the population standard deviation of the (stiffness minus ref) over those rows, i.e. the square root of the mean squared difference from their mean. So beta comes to 3.8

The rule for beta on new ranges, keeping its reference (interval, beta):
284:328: 3.3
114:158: 2.6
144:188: 3.1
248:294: 2.8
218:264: 1.1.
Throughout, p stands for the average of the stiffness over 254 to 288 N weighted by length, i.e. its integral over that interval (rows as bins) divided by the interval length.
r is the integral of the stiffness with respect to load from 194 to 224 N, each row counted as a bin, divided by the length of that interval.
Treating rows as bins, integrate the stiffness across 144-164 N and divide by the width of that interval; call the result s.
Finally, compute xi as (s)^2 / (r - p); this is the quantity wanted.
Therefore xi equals -4989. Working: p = 53.9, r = 53.3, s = 52.6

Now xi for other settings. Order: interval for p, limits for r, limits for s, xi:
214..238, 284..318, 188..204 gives -928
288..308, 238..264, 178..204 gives 966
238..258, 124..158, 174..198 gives -1881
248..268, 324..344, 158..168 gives -511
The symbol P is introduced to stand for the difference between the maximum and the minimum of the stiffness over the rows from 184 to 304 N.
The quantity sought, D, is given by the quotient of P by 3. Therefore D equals 3.38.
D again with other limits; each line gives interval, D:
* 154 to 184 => 3.11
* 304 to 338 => 2.16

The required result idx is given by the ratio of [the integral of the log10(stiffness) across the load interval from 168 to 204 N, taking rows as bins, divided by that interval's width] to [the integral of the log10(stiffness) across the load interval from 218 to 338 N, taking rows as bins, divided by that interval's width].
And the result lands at 1.003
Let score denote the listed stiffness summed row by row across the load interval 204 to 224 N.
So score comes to 216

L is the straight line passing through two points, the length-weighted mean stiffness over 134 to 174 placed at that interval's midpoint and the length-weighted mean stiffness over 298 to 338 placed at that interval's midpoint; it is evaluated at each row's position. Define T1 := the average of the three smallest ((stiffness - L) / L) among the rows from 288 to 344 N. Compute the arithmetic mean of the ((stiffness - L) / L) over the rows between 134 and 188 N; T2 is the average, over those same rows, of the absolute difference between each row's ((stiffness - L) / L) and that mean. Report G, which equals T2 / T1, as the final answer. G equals -1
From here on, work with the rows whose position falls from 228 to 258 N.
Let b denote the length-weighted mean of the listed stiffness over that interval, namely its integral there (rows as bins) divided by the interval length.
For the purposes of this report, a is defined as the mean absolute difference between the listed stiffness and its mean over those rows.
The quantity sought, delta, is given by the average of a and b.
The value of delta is 26.8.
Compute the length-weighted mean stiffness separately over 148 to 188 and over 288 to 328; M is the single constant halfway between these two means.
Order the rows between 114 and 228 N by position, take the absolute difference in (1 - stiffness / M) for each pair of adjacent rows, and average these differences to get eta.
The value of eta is 0.063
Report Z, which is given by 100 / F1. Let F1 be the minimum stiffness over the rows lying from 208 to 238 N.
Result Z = 1.93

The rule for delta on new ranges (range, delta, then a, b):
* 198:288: 27.7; 2.2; 53.18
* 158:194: 27.3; 2.7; 51.99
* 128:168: 26.8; 2.0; 51.59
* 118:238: 27.3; 2.5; 52.05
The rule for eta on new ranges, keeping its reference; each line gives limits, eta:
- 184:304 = 0.056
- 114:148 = 0.046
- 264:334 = 0.045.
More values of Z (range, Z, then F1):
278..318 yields 2.06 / 48.52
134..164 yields 2.16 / 46.19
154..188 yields 2.14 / 46.73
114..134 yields 2.03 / 49.28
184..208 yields 2.07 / 48.33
